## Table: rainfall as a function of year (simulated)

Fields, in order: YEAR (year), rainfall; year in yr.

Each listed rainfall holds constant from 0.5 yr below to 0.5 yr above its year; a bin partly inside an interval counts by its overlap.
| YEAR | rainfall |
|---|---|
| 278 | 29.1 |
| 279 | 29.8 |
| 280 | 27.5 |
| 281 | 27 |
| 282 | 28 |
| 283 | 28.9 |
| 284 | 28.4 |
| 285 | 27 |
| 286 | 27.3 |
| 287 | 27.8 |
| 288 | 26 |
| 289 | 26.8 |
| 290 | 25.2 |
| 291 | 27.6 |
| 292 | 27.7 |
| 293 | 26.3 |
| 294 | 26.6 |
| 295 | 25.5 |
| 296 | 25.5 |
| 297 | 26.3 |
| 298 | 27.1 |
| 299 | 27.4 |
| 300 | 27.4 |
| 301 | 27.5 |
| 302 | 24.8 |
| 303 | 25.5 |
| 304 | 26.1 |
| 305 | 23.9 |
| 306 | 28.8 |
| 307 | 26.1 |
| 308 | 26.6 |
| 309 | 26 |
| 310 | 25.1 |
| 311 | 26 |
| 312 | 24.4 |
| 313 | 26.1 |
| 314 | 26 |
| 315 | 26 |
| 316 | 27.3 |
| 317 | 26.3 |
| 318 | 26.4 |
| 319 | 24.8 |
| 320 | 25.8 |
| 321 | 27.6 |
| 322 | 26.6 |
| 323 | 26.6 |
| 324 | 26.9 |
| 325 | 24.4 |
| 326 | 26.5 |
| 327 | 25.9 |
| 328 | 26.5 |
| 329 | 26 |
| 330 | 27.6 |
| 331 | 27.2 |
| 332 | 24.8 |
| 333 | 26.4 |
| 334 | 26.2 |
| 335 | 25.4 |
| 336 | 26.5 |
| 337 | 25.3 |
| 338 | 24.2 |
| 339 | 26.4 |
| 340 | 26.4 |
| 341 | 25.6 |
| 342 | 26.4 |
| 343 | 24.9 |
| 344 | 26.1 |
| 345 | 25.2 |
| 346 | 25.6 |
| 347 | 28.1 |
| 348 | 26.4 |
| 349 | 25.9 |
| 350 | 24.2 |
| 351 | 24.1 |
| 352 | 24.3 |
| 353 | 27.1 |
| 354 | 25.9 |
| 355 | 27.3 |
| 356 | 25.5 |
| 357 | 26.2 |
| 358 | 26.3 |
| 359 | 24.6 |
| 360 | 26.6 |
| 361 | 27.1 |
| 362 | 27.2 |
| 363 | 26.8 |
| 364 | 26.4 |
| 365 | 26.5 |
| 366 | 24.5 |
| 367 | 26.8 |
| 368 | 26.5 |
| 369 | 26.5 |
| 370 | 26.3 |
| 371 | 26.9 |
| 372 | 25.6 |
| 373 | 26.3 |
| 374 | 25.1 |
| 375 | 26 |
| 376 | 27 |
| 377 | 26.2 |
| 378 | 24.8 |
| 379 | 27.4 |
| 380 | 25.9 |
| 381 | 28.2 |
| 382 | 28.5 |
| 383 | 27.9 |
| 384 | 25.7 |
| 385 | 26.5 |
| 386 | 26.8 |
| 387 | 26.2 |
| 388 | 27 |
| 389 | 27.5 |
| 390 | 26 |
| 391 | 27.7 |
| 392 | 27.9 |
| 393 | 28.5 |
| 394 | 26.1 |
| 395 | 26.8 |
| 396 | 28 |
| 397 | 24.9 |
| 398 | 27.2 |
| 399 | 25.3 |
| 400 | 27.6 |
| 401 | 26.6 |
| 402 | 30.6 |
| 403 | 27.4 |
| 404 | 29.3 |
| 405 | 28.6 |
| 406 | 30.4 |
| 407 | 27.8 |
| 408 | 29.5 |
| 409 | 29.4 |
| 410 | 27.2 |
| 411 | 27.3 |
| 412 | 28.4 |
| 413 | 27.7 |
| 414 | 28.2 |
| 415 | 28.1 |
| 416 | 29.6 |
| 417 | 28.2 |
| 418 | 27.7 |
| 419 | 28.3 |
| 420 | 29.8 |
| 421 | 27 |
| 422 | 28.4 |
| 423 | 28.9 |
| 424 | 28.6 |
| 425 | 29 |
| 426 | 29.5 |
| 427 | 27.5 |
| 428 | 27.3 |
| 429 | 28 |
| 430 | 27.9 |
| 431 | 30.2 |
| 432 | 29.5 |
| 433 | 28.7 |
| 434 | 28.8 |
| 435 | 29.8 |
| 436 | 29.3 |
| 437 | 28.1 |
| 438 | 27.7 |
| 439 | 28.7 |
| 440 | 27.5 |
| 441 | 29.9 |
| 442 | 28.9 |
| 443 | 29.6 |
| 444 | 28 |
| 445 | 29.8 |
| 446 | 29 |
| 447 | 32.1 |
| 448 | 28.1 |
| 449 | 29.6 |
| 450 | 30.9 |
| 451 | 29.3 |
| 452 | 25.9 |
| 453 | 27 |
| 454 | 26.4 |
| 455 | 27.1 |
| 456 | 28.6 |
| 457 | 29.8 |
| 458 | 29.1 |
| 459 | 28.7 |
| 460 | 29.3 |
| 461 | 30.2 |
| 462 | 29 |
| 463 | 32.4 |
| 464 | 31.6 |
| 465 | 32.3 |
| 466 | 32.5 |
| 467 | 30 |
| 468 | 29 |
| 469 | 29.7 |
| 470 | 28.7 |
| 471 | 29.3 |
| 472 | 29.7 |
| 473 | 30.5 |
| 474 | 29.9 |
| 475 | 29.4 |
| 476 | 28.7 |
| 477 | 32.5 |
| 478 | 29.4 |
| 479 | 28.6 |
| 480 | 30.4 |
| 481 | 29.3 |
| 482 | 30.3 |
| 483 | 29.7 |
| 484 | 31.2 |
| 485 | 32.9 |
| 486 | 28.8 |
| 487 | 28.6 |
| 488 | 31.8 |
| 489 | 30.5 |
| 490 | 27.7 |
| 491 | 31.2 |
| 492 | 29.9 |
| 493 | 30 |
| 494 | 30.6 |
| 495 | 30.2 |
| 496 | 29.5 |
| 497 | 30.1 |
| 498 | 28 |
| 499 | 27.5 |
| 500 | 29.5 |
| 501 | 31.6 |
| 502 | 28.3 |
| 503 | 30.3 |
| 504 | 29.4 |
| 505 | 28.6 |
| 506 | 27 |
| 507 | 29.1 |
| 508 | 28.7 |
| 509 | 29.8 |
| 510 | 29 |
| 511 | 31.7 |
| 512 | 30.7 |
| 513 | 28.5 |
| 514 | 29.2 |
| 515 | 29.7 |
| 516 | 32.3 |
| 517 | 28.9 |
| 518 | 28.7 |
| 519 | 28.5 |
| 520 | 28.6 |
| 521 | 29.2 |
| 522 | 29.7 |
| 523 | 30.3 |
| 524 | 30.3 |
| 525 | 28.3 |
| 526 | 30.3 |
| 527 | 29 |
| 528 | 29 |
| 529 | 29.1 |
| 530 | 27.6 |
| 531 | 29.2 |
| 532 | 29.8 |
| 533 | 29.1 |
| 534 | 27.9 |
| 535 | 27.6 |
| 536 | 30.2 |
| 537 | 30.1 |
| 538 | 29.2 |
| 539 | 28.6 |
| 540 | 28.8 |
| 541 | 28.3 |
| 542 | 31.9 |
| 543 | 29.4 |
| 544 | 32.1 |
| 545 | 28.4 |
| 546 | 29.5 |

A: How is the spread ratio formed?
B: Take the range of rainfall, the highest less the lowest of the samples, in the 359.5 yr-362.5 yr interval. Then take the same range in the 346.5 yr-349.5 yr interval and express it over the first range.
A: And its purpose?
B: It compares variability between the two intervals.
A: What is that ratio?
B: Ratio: 3.67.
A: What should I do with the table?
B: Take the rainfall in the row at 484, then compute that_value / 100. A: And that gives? 0.312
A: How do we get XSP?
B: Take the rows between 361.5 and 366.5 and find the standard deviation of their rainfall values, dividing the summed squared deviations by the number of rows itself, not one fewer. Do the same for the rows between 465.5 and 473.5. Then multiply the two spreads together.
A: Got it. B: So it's 1.03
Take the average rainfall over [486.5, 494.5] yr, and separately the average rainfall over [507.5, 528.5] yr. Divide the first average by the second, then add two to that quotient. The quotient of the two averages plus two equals 3.02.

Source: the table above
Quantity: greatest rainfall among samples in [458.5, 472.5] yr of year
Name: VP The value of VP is 32.5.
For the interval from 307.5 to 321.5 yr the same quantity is 27.6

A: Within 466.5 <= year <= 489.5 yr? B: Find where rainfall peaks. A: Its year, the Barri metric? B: 485 yr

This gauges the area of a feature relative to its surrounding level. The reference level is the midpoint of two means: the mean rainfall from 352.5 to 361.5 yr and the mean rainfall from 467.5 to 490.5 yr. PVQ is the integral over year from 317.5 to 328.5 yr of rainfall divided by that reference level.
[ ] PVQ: 10.3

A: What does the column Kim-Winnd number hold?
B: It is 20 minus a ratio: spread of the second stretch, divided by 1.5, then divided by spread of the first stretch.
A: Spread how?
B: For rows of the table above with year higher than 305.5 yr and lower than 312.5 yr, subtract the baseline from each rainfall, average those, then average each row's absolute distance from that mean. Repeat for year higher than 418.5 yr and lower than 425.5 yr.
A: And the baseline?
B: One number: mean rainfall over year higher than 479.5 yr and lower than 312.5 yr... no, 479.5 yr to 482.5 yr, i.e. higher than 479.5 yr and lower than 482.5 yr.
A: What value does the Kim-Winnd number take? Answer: 19.57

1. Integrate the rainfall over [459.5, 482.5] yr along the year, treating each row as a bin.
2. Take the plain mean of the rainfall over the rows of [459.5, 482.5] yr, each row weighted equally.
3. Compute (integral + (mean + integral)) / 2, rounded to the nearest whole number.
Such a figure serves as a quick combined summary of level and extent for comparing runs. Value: 708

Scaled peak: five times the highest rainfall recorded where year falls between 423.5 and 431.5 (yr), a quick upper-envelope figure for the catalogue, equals 151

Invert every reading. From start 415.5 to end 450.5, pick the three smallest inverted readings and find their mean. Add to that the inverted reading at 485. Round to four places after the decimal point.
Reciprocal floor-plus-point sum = 0.0626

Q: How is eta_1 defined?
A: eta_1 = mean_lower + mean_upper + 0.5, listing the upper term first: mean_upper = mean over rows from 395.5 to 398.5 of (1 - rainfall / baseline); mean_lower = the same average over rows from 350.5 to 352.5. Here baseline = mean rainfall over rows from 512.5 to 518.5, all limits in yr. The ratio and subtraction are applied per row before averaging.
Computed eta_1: 0.78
